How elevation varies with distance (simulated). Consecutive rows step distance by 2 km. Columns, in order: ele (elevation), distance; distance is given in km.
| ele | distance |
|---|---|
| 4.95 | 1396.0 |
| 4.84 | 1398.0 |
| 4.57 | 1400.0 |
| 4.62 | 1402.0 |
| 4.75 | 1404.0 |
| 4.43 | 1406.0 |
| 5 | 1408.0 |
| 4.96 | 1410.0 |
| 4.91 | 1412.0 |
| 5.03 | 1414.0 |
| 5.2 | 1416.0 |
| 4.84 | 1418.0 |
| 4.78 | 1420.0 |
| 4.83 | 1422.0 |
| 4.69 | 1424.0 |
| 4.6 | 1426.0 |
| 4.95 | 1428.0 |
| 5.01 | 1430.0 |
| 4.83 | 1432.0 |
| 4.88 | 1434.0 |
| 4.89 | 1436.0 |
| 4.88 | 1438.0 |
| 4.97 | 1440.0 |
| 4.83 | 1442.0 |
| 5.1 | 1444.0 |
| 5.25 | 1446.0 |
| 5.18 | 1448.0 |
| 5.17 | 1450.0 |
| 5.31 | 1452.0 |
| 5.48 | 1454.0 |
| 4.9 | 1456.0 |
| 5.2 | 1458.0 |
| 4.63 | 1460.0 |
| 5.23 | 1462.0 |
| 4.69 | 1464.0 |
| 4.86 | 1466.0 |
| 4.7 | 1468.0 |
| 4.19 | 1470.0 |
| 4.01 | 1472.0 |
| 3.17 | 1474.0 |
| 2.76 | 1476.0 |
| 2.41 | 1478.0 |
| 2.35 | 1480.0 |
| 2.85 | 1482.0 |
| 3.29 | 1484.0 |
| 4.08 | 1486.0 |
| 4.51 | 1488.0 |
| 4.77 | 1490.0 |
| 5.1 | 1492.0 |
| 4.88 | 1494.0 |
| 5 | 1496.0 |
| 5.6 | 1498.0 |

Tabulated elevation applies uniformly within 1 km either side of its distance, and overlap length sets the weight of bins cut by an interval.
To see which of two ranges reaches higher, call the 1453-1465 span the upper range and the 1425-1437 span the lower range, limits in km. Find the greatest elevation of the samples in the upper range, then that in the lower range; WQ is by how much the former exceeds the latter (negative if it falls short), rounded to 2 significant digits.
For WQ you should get 0.47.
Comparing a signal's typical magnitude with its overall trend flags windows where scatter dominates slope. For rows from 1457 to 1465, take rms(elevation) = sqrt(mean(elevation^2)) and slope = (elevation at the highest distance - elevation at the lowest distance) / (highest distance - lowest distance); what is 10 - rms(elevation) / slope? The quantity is 68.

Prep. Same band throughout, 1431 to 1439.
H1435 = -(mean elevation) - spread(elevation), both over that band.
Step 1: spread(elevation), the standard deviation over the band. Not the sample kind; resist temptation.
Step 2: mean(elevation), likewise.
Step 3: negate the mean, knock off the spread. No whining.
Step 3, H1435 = -4.9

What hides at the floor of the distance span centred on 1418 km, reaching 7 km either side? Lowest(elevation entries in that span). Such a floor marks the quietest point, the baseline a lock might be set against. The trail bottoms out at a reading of 4.69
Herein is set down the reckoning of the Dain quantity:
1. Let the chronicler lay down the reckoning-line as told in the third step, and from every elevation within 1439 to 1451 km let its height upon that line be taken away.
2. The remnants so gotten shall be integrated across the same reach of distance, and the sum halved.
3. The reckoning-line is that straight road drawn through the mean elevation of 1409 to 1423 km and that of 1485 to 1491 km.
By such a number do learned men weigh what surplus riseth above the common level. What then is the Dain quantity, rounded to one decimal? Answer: 2.1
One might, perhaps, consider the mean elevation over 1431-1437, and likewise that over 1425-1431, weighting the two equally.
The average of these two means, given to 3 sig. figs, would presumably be 4.86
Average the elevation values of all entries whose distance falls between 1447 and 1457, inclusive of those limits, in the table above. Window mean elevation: 5.2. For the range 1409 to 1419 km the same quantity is 5.0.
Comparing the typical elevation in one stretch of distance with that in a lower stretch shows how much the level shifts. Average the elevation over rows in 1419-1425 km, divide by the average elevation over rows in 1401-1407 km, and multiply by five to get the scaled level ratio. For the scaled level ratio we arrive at 5.18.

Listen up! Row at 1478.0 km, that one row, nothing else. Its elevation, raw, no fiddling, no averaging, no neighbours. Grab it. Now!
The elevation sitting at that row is 2.41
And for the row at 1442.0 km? 4.83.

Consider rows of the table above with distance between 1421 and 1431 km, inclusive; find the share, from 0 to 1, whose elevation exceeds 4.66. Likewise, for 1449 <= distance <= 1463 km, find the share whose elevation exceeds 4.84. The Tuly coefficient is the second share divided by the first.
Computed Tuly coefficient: 1.07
